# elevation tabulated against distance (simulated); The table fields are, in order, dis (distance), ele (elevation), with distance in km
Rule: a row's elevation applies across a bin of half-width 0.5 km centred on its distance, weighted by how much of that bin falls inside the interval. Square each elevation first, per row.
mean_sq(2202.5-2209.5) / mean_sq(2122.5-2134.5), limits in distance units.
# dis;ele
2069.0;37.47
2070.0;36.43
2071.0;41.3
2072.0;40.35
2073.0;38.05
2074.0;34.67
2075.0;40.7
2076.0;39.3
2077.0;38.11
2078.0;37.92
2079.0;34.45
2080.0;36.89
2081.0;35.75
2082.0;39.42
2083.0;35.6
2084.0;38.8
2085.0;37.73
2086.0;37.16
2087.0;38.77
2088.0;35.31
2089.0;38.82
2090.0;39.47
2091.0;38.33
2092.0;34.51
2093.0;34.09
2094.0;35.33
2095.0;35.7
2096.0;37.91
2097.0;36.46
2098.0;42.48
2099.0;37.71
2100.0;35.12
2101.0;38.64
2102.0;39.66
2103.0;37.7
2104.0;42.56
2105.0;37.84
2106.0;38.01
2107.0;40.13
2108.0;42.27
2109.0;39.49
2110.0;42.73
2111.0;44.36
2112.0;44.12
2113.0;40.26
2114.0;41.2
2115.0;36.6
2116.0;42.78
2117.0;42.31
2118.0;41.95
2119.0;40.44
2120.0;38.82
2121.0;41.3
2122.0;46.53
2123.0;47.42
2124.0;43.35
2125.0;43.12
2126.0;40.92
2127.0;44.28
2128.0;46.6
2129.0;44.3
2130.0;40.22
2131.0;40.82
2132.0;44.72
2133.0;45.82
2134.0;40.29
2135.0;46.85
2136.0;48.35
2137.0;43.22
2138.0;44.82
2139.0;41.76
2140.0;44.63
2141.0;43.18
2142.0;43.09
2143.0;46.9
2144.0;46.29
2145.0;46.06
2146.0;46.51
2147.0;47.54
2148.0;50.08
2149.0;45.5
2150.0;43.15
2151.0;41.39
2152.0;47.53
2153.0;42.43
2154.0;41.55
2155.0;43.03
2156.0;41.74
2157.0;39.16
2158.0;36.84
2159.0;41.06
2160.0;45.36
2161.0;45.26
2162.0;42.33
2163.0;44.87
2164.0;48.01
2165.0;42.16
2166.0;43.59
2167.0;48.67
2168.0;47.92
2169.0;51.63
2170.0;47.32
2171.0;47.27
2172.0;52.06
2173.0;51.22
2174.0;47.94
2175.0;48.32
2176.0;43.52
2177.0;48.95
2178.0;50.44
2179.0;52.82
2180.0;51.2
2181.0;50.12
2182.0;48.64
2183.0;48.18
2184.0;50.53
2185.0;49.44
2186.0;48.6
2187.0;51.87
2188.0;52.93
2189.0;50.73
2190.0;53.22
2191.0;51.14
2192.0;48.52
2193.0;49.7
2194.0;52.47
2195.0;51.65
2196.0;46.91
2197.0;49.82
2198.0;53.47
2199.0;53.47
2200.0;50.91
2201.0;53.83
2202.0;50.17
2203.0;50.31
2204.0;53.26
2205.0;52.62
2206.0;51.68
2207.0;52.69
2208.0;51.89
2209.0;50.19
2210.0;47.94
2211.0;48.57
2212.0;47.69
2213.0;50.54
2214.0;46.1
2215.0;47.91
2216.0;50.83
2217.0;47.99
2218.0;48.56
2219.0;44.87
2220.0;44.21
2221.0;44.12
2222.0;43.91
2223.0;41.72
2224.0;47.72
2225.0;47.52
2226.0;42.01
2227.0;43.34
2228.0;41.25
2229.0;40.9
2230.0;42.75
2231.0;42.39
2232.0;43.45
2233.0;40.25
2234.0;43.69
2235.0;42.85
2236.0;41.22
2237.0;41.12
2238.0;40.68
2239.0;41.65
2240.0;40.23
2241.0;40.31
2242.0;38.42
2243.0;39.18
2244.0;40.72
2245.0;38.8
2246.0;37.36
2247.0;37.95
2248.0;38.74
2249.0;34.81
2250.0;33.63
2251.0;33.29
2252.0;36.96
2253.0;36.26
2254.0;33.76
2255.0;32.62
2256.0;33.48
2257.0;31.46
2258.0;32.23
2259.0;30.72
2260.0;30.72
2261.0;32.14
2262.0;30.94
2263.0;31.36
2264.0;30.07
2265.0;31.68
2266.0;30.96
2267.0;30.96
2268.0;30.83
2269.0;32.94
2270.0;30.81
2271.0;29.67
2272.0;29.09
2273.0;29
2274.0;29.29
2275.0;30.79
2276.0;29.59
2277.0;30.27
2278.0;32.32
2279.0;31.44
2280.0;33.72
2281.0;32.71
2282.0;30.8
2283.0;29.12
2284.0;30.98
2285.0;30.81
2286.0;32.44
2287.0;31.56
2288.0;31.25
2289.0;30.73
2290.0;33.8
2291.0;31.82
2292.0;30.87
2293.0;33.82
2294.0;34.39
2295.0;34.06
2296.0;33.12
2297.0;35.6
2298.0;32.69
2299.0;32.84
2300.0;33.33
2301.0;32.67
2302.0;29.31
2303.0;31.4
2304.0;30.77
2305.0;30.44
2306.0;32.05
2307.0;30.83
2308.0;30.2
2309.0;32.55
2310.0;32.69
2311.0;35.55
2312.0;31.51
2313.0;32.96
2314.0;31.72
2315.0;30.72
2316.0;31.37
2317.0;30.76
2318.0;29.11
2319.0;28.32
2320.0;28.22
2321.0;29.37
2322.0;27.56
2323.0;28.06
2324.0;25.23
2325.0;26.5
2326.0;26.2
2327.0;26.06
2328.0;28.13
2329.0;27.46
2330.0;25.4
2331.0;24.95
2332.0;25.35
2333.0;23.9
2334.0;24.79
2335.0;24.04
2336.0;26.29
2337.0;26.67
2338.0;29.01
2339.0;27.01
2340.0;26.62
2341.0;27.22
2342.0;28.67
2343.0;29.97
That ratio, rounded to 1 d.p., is 1.4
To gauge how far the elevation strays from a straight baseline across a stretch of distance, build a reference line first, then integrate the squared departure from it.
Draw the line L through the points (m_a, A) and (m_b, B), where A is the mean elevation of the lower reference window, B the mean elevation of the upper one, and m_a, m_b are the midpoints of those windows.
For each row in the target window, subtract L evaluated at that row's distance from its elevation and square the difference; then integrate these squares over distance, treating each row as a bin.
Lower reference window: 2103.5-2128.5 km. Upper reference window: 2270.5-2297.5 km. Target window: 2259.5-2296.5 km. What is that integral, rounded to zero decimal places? 138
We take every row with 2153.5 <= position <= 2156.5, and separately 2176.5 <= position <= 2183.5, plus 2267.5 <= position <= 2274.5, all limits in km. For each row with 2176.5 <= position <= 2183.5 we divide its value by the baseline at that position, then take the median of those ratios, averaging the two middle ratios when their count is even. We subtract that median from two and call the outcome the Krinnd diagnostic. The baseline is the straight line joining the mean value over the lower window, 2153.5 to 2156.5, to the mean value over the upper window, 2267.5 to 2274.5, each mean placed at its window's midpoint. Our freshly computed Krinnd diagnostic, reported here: 0.73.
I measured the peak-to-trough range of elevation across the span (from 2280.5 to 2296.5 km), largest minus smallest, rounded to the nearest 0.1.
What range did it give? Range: 5.3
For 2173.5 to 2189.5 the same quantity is 9.4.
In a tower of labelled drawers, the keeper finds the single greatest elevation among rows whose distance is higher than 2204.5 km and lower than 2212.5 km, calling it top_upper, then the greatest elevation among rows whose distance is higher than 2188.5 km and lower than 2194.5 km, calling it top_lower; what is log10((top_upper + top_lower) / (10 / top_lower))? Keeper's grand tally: 2.75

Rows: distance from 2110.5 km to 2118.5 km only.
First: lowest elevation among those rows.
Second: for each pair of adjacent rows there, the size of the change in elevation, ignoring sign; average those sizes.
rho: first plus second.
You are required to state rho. 39.0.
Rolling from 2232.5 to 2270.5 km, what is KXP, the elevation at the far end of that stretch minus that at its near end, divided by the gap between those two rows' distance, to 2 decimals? -0.26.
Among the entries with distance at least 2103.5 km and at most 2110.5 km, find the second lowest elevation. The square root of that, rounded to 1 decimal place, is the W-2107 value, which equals 6.2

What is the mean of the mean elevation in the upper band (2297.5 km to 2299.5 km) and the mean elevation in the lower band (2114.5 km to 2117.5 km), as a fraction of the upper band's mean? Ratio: 1.12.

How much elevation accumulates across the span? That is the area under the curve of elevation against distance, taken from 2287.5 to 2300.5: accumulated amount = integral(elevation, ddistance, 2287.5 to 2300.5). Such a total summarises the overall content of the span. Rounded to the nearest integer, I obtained 428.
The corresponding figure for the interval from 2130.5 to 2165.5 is 1542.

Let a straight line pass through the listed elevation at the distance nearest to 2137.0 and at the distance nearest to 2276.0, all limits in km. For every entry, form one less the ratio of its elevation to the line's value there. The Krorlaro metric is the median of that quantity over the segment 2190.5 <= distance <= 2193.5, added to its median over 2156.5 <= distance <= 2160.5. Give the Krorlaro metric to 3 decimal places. -0.292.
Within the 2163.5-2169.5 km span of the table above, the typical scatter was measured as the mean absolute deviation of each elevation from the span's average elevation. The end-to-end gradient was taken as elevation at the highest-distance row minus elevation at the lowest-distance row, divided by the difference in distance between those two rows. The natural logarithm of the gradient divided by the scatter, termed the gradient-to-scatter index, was -1.33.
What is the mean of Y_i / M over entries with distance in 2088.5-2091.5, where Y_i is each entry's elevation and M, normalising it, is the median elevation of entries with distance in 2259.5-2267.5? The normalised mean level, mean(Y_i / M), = 1.3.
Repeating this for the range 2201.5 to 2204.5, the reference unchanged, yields 1.7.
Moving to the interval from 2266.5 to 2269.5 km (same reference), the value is 1.0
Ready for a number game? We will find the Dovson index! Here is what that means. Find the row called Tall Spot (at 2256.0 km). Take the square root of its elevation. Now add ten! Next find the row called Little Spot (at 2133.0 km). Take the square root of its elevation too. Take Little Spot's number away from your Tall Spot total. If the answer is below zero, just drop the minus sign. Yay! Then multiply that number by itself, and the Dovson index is 81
